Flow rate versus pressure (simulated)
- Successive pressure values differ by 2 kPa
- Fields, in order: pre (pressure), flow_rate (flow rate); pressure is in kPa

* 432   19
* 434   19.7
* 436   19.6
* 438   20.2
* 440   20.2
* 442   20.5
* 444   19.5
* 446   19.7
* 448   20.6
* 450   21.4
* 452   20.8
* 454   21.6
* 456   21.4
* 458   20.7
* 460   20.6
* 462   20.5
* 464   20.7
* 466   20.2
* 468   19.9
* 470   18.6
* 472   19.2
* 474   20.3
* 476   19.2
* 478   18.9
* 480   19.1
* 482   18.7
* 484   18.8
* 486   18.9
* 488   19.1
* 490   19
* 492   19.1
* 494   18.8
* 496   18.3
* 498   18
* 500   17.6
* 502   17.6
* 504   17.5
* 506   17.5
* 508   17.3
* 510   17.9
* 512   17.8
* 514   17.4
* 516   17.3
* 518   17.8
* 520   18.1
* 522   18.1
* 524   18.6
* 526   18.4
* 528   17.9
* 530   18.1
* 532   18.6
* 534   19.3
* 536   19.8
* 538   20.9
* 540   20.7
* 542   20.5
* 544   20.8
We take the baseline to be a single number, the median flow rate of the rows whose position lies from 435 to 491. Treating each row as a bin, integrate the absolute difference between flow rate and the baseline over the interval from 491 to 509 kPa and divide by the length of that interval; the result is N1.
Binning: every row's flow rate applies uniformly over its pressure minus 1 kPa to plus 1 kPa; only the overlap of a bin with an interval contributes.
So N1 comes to 2.1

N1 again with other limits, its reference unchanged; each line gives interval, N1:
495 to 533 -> 2.2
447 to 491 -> 0.9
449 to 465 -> 0.9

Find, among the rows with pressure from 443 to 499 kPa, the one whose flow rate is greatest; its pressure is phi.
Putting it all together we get 454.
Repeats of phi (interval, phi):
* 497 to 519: 498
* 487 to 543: 538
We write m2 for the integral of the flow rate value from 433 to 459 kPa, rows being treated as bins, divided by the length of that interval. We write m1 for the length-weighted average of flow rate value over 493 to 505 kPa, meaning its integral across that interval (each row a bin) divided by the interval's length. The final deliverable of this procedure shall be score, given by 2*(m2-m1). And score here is 5.0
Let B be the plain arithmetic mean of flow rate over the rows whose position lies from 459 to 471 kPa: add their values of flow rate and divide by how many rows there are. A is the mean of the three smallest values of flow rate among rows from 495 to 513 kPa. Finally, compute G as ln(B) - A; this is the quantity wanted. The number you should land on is -14.4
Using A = 17.4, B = 20.1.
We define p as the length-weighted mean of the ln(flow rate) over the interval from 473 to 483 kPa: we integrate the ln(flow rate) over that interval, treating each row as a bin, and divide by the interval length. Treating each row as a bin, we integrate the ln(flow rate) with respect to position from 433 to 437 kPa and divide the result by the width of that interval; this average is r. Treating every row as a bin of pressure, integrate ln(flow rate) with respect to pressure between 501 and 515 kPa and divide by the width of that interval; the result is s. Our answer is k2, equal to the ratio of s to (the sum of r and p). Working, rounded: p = 2.96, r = 2.98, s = 2.87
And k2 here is 0.483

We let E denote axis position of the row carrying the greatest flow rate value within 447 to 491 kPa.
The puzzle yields 454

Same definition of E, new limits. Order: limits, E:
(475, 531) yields 476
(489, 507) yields 492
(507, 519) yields 510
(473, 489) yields 474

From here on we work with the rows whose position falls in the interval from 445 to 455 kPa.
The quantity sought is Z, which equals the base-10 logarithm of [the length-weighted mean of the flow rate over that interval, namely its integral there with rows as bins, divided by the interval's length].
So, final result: 1.32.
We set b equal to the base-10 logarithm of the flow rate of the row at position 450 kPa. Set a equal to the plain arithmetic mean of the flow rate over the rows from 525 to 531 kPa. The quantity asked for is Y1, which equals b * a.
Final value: 24.1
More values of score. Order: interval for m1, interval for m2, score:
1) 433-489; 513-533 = -3.8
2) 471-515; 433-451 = 3.4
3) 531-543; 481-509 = -3.3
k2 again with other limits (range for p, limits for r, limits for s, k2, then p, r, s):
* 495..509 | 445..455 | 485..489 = 0.498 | 2.87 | 3.04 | 2.94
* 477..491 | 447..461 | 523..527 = 0.487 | 2.94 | 3.05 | 2.92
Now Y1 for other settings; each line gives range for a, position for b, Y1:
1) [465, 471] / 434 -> 25.3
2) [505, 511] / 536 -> 22.8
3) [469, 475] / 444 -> 25.0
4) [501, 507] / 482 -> 22.3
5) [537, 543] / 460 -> 27.2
